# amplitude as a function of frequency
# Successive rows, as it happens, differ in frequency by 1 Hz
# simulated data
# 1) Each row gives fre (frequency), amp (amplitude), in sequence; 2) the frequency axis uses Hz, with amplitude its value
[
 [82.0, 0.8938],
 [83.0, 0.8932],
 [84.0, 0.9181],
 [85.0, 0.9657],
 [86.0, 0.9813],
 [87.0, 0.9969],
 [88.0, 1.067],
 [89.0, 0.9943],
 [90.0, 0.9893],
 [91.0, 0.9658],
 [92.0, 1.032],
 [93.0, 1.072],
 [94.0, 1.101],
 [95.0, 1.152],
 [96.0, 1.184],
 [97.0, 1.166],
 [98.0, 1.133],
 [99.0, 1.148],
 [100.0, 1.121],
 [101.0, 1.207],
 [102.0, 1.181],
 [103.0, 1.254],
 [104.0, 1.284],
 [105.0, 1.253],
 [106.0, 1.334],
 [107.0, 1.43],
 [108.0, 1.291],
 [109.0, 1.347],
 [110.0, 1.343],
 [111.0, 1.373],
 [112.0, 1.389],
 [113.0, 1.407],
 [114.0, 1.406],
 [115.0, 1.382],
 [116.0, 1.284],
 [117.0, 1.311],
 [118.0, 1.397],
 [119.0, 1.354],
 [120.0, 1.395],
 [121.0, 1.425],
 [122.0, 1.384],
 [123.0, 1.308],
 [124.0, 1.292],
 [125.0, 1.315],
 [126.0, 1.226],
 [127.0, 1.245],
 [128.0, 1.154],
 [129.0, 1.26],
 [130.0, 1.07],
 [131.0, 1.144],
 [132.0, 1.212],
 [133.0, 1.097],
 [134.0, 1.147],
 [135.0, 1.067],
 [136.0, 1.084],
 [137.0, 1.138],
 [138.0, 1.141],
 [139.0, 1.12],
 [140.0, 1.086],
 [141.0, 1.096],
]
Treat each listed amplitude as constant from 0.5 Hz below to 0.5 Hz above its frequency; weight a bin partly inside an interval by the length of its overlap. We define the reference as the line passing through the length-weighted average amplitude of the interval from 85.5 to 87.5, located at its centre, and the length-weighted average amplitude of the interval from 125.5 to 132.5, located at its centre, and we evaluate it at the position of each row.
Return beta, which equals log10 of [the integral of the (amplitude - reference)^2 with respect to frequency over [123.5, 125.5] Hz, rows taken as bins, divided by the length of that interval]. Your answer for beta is -1.72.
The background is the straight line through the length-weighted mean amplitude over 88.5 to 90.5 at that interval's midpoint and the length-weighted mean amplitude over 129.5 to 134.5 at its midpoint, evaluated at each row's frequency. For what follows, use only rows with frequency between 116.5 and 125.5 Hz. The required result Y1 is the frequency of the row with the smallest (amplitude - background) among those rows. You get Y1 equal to 124.0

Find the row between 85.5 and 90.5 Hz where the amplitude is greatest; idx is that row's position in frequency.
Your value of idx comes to 88.0 Hz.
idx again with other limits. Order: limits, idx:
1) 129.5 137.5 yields 132.0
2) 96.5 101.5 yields 101.0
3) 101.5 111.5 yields 107.0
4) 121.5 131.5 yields 122.0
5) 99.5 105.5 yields 104.0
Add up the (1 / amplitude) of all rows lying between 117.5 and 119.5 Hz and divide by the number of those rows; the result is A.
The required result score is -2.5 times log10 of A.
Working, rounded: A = 0.73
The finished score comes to 0.35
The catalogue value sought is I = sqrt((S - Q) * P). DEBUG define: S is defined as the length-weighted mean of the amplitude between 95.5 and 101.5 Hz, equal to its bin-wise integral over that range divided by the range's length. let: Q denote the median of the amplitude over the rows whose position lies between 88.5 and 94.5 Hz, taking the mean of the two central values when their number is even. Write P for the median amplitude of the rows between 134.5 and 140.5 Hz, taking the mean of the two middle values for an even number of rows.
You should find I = 0.40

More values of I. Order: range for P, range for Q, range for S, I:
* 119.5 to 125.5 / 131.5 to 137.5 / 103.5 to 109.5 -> 0.53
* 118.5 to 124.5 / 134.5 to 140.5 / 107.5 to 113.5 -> 0.59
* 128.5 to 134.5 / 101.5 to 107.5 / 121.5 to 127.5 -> 0.17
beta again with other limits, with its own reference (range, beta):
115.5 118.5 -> -1.38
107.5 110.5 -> -1.26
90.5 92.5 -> -2.95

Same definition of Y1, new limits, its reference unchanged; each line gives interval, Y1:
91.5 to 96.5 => 92.0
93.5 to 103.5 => 100.0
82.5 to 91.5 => 83.0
